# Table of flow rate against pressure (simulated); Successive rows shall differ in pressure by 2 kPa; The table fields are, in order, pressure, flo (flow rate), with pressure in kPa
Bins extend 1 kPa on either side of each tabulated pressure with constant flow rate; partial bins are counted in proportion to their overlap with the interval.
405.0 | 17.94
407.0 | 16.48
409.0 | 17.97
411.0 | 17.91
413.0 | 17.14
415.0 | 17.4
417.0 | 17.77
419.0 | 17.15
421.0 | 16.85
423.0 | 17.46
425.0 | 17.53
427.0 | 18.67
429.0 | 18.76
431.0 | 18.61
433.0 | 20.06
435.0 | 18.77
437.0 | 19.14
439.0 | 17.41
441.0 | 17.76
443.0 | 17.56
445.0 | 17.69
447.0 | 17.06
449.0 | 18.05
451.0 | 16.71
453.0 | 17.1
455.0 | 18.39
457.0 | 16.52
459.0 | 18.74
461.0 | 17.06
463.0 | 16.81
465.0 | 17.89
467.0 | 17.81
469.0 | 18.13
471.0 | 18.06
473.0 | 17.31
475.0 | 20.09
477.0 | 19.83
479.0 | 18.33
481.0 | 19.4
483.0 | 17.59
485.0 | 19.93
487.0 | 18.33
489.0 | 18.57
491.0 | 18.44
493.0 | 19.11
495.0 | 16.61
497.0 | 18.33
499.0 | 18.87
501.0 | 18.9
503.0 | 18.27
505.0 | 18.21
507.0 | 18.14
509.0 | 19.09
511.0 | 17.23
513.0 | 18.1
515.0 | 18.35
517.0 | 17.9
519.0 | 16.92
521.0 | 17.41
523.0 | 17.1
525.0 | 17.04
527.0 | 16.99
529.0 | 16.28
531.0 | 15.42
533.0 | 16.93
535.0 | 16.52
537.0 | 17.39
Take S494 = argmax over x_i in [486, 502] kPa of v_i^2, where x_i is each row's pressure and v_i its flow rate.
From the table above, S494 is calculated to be 493.0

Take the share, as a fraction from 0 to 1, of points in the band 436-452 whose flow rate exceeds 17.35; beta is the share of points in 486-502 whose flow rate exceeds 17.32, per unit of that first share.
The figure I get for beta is 1.2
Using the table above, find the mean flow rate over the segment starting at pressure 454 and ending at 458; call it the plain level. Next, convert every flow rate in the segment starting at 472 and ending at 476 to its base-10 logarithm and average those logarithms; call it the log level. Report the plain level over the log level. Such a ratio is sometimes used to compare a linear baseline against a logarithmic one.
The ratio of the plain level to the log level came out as 13.7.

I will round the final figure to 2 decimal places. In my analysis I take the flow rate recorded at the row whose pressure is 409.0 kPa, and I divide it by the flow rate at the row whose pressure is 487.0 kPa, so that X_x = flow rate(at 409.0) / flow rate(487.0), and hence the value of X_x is 0.98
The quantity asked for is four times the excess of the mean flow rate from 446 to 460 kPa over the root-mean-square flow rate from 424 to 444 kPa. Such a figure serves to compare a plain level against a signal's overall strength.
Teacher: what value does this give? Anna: -3.74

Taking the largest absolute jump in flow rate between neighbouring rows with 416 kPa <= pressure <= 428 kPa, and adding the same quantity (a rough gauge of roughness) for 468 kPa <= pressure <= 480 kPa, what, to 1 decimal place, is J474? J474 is 3.9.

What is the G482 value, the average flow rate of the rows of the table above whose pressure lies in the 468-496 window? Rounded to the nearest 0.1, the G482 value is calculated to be 18.6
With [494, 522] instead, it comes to 18.0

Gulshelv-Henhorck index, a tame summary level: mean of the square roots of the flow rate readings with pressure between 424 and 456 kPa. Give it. 4.25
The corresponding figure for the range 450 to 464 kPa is 4.16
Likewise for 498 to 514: 4.28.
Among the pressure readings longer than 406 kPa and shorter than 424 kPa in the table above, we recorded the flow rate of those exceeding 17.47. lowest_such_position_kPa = 409.0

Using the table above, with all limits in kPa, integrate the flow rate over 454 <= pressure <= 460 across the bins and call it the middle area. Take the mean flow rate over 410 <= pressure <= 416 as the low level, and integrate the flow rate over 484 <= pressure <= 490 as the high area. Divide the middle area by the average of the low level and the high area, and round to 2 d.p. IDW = 1.64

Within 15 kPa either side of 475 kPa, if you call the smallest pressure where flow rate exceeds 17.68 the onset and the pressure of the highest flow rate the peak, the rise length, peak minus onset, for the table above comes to 10 kPa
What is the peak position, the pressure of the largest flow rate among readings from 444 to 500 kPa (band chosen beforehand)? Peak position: 475.0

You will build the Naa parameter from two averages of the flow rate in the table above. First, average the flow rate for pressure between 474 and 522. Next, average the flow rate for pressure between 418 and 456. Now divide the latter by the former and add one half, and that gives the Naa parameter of 1.47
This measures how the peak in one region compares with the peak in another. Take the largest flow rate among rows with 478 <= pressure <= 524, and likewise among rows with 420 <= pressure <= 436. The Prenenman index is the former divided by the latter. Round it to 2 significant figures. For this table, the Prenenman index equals 0.99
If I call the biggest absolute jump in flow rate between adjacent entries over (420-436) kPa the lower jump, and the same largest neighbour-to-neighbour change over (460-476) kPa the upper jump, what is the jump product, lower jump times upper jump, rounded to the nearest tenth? 4.0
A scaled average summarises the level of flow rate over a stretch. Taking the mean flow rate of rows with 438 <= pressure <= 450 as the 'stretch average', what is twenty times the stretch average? 352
